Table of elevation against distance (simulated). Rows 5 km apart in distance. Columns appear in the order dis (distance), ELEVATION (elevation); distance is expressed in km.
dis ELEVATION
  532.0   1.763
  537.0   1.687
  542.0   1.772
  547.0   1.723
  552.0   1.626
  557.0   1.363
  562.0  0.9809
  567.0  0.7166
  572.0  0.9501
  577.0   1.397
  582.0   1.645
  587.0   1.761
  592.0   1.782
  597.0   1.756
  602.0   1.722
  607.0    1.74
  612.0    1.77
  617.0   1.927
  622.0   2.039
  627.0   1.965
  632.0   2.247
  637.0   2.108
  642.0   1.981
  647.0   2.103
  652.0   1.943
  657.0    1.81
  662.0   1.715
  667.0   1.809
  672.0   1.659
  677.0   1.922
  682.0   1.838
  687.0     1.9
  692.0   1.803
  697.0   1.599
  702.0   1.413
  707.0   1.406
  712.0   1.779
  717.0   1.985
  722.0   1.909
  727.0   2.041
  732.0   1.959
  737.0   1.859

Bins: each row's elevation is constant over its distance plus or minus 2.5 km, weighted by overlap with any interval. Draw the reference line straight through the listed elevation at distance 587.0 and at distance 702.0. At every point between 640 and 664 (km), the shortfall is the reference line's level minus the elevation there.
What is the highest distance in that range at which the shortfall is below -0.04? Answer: 662.0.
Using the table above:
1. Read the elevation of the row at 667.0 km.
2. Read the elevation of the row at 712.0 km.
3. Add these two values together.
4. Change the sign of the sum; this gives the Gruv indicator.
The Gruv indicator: -3.59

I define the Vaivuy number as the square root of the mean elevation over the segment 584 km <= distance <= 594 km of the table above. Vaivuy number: 1.33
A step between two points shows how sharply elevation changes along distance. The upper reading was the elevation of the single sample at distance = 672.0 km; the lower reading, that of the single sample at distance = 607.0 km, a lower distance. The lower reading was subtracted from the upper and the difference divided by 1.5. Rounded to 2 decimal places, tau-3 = -0.05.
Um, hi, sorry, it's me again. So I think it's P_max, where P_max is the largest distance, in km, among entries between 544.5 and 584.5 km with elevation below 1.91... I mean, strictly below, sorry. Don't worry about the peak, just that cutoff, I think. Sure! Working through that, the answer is 582.0 km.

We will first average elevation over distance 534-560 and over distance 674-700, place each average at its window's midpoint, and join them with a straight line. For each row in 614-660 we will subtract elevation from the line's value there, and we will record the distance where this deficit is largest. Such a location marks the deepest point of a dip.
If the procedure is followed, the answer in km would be 657.0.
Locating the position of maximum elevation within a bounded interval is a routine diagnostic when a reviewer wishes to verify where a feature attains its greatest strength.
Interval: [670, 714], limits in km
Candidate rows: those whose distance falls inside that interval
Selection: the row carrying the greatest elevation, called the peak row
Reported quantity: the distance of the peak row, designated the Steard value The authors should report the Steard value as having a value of 677.0 km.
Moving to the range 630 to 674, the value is 632.0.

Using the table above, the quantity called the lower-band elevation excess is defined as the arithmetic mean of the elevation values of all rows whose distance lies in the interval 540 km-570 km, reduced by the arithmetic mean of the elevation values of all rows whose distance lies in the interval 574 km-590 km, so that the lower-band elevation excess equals -0.24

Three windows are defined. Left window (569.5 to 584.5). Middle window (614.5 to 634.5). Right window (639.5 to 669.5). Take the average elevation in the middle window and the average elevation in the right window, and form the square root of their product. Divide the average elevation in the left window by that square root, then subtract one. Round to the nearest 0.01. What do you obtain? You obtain -0.32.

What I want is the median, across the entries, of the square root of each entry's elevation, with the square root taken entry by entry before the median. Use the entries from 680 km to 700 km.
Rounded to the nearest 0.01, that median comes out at 1.35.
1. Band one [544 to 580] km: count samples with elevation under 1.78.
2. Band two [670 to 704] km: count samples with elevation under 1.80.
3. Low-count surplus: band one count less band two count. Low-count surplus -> 4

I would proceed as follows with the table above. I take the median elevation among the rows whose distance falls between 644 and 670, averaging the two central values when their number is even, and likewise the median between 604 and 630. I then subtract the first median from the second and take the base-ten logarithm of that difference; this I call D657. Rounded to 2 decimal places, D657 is -0.93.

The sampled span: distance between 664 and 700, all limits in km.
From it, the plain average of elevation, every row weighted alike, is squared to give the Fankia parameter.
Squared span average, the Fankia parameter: 3.2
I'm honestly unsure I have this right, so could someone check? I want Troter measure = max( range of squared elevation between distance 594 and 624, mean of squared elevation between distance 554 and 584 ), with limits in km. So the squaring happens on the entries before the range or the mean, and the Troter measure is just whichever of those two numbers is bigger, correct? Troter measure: 1.48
